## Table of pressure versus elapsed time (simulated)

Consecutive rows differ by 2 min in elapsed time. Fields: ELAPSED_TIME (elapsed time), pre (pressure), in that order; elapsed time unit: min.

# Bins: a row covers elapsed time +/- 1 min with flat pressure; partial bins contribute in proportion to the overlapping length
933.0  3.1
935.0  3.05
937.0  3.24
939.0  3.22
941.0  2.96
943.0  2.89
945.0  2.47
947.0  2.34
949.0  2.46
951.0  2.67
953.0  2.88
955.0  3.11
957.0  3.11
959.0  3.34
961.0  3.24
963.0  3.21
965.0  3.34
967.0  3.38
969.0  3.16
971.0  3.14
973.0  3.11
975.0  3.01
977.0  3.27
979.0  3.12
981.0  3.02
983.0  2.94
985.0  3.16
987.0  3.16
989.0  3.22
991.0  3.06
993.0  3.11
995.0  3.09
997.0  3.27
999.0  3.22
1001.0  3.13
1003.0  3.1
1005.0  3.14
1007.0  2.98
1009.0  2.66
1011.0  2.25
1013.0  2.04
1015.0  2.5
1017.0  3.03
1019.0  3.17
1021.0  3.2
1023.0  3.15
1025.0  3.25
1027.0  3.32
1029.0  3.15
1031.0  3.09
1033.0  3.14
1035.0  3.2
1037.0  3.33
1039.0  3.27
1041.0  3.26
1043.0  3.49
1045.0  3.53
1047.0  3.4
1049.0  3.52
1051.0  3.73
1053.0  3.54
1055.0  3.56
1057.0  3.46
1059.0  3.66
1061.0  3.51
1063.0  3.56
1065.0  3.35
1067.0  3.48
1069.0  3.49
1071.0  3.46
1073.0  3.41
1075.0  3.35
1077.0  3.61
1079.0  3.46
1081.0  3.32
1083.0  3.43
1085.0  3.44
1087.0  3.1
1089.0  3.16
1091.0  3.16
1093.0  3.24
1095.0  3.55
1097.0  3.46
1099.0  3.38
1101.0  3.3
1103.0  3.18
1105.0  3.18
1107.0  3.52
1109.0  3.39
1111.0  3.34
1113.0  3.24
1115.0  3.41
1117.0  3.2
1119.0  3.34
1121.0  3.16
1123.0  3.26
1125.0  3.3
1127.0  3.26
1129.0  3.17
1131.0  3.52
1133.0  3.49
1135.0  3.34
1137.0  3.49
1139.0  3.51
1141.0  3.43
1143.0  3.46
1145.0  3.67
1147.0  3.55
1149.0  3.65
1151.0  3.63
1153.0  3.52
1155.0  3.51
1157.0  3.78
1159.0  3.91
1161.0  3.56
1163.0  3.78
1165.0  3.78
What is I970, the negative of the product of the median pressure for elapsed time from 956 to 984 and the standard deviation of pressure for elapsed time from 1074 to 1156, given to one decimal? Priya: -0.5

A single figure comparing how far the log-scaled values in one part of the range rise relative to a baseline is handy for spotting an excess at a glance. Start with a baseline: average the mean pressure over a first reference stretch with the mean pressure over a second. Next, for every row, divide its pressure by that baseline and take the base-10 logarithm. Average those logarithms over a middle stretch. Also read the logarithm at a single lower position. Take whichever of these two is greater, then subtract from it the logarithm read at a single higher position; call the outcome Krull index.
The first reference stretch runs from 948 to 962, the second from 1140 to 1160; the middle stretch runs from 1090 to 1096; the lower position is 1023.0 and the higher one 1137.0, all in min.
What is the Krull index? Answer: -0.023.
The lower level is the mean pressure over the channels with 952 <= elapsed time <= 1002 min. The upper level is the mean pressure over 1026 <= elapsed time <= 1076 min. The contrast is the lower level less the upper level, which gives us -0.26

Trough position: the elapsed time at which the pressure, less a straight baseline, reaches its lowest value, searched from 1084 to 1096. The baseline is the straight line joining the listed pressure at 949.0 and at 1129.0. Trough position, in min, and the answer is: 1087.0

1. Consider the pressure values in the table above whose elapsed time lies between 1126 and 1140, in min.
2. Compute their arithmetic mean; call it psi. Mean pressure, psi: 3.40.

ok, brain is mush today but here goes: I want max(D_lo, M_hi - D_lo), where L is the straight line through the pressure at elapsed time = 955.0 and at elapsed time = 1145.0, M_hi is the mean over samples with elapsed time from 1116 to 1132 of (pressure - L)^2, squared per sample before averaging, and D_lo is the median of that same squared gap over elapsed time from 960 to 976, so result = 0.11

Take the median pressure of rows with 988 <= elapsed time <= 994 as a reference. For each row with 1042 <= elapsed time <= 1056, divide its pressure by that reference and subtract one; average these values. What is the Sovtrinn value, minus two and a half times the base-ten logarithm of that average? 2.2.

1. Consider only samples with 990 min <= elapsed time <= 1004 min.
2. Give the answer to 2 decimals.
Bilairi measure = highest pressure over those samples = 3.27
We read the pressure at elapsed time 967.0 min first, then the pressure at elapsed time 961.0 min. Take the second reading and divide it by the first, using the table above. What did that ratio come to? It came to 0.96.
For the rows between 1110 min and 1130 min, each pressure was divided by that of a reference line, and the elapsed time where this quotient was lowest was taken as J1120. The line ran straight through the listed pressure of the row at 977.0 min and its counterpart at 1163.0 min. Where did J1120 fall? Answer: 1129.0 min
